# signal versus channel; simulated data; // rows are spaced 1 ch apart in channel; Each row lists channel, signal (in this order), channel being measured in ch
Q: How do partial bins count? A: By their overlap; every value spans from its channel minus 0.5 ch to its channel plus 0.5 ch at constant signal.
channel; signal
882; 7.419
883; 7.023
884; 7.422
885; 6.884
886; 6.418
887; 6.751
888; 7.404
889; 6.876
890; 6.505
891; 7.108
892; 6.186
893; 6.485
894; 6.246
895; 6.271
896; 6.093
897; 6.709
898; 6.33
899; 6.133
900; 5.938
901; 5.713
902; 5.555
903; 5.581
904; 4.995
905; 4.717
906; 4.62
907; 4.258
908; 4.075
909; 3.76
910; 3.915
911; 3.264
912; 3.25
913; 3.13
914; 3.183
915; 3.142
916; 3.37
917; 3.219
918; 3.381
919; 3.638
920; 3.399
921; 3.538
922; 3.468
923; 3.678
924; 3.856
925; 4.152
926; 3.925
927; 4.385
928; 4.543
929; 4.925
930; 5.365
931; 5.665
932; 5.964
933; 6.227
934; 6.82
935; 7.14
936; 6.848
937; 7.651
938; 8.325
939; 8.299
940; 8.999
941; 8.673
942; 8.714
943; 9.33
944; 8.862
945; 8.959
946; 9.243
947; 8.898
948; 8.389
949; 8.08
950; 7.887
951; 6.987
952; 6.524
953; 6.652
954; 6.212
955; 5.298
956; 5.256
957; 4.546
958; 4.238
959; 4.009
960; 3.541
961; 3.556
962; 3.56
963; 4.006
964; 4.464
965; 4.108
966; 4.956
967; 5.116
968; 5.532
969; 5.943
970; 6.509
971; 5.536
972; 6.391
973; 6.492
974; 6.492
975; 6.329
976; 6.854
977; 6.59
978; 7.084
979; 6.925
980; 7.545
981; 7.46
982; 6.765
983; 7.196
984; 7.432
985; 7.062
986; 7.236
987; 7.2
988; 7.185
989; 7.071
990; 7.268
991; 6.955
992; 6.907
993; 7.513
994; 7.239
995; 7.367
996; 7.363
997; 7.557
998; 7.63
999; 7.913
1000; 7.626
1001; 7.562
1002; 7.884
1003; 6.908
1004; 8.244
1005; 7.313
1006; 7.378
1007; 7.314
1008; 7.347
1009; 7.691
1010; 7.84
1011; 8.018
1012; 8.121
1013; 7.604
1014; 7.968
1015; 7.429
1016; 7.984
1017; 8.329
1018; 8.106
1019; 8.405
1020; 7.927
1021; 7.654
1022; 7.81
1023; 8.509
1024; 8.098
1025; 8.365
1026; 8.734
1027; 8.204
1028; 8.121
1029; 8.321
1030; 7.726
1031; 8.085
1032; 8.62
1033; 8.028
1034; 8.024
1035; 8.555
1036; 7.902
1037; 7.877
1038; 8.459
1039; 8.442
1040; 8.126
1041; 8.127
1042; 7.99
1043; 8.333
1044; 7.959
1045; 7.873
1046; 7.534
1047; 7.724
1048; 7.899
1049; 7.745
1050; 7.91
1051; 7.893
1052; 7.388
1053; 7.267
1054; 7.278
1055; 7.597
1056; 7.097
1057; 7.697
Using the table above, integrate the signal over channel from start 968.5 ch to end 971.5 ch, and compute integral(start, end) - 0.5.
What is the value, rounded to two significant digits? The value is 17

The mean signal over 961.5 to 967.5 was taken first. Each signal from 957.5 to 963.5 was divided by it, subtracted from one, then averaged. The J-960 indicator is 0.13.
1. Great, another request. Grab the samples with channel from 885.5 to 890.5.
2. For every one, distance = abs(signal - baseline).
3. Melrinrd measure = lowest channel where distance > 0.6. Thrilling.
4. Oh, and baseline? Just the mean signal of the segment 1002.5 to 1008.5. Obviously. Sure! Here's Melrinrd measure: 886 ch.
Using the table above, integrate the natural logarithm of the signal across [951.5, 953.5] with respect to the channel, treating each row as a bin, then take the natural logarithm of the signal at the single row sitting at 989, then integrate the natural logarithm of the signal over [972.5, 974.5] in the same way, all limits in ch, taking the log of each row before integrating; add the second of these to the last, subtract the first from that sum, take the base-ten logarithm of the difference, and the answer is 0.28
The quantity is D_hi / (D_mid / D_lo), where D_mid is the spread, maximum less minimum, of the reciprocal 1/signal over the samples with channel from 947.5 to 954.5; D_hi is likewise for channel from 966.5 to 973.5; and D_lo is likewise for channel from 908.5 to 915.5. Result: 0.064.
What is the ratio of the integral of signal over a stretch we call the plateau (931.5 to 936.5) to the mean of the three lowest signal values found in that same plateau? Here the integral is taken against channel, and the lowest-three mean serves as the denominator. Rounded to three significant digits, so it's 5.21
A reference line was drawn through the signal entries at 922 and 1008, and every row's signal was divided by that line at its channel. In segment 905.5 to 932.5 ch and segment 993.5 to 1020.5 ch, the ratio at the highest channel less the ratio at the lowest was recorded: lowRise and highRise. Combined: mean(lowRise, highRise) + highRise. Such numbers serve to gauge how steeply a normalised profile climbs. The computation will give -0.19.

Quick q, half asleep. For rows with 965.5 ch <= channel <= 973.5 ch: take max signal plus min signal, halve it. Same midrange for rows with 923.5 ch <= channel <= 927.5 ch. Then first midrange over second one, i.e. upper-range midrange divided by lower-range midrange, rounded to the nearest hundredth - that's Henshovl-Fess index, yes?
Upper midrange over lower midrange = 1.39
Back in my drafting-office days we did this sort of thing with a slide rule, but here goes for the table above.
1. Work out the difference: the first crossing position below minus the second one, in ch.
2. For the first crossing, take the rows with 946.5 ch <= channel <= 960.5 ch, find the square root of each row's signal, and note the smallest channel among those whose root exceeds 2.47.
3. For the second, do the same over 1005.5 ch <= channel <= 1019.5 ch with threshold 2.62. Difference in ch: -59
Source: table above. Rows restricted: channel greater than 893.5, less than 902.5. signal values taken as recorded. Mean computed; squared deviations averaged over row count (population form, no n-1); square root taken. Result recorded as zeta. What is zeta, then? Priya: 0.32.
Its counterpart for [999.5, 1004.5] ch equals 0.44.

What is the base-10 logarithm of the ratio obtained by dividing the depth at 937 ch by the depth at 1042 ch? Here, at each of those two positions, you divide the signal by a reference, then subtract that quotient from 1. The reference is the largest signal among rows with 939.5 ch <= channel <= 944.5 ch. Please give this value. 0.1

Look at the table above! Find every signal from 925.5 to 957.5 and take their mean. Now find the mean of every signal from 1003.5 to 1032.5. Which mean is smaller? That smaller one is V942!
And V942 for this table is 7.0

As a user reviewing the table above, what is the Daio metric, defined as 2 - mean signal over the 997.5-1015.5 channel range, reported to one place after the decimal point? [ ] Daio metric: -5.7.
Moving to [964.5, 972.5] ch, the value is -3.5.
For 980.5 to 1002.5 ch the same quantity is -5.3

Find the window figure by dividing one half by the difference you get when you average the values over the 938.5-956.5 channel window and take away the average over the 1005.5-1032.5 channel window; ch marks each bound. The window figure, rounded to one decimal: -3.5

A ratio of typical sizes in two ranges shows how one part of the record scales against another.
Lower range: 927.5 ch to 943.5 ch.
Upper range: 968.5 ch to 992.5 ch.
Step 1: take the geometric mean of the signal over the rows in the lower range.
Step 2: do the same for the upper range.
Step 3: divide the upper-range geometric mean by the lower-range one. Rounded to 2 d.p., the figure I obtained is 0.99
